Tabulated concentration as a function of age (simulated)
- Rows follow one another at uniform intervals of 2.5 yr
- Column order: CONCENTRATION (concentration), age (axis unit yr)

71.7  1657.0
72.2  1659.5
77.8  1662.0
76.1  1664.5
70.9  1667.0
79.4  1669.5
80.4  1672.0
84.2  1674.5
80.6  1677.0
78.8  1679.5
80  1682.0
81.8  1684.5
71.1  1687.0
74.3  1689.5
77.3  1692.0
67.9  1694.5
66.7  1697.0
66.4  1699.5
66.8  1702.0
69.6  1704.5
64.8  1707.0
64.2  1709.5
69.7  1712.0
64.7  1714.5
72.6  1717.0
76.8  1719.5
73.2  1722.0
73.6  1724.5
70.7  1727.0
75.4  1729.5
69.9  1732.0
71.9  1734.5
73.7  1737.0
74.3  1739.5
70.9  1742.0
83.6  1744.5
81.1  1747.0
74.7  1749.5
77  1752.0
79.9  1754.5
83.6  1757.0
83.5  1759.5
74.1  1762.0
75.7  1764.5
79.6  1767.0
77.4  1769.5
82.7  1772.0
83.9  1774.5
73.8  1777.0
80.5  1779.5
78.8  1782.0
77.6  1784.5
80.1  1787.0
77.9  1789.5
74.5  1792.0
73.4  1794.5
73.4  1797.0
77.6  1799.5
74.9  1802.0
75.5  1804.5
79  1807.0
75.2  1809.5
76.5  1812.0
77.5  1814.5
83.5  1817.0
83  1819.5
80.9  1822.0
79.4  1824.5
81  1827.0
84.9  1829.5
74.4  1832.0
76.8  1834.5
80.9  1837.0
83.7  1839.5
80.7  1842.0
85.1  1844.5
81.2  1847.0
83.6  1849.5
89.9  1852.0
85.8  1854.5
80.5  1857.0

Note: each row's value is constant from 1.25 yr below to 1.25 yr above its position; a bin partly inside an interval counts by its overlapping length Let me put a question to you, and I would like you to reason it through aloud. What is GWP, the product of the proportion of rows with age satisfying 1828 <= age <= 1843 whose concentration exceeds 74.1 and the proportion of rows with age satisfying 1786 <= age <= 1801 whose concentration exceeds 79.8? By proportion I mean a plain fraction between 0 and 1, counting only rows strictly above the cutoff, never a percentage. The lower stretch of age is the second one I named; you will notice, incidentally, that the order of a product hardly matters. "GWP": 0.17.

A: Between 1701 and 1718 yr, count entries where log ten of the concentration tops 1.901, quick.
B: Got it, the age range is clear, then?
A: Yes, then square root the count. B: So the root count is 0.0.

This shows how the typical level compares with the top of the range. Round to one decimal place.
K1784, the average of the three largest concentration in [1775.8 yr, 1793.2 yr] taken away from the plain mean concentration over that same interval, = -2.2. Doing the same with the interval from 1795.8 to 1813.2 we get -1.7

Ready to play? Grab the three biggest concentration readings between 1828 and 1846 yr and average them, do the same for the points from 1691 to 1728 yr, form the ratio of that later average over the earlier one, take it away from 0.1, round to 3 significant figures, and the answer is -1.01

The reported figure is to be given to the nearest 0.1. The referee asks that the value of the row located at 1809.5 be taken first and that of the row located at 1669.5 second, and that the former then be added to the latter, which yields 154.6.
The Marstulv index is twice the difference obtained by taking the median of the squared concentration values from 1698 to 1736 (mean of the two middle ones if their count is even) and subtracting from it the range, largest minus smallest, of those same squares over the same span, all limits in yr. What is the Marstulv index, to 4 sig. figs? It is 6219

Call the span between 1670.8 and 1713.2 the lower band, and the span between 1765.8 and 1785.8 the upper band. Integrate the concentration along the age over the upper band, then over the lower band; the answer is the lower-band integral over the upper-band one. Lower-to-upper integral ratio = 1.96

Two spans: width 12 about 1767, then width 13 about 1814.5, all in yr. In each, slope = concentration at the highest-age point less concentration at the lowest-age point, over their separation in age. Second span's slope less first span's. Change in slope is -0.1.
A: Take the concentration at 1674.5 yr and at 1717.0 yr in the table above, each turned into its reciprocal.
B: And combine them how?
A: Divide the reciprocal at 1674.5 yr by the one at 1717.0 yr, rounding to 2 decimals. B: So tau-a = 0.86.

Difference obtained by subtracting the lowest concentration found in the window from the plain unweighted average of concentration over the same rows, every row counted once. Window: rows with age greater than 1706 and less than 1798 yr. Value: 11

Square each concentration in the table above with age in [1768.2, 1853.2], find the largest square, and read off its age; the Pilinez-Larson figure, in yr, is 1852.0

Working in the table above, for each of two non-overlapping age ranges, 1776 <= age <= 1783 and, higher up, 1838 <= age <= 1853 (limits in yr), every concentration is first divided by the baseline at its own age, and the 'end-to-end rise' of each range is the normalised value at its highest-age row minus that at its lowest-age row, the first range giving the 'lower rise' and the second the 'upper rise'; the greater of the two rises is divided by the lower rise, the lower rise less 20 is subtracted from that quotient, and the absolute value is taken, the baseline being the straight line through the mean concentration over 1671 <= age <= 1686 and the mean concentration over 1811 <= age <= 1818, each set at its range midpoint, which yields 21.2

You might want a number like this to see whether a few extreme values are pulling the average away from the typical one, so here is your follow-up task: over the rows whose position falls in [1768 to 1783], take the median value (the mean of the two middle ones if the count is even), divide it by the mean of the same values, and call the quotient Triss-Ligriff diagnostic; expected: 1.002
